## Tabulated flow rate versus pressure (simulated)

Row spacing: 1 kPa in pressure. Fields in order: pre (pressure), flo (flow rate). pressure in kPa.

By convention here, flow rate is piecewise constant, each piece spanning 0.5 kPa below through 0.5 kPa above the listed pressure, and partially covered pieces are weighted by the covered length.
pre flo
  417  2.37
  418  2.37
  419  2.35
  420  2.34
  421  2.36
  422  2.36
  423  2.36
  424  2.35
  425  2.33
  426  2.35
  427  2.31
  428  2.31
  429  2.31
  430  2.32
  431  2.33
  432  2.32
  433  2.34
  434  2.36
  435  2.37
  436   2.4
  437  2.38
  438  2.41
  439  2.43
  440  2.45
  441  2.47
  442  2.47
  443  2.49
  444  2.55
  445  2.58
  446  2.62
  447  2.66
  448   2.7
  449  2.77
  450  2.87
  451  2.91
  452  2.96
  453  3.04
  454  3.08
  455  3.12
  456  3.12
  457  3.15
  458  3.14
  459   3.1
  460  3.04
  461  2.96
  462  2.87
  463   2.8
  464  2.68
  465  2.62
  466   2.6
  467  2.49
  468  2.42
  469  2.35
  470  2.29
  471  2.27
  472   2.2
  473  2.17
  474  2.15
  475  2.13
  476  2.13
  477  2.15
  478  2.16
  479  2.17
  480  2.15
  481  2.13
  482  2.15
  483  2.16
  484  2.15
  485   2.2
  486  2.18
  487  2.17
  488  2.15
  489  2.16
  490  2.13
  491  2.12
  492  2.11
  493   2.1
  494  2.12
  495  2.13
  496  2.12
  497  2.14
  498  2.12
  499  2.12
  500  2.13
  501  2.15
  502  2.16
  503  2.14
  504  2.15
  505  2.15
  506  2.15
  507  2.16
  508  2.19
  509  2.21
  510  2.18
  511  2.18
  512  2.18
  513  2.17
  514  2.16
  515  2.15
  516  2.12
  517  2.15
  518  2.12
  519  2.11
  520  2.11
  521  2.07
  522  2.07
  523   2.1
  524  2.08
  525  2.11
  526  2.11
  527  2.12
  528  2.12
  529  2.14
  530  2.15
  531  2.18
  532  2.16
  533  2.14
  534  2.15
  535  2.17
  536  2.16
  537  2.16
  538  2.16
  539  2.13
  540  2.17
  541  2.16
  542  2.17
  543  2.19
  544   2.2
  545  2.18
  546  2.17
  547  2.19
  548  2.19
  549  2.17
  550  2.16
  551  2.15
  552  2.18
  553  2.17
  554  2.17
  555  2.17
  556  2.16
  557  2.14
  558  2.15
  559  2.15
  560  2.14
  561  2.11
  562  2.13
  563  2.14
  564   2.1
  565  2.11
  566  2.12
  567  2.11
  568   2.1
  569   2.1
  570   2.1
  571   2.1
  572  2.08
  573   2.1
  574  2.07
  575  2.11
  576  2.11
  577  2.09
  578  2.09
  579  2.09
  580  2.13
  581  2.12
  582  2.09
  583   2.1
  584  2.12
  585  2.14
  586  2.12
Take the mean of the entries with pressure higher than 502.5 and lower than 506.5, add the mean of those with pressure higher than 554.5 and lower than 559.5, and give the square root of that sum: 2.07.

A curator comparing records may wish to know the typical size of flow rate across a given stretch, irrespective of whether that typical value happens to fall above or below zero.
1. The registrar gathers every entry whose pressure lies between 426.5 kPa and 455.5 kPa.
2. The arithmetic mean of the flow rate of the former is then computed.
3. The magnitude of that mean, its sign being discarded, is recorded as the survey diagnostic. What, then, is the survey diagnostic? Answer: 2.56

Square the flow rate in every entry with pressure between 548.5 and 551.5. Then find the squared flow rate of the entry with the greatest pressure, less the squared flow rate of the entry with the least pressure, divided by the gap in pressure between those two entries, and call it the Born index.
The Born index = -0.043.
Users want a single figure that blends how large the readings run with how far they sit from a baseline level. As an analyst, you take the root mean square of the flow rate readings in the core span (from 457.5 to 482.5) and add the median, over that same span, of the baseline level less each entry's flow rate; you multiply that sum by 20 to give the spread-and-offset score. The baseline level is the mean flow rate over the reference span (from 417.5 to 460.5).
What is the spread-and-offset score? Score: 55.39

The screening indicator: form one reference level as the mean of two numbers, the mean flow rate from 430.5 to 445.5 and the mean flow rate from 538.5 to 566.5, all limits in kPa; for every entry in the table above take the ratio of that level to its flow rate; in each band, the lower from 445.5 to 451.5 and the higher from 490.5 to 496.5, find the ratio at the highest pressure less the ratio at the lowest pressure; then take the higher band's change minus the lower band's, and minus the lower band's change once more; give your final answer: 0.17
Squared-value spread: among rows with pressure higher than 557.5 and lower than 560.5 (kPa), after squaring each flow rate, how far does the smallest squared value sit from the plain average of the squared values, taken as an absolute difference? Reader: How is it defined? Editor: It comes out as 0.029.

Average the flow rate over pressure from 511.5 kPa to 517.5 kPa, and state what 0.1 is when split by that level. 0.0464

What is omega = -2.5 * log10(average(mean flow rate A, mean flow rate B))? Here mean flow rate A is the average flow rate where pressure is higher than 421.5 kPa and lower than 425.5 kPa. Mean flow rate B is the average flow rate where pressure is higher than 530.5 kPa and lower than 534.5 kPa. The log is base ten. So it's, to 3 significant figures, -0.882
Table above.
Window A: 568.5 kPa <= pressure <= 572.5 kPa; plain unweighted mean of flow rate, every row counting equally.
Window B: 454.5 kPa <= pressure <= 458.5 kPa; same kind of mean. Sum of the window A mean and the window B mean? 5.2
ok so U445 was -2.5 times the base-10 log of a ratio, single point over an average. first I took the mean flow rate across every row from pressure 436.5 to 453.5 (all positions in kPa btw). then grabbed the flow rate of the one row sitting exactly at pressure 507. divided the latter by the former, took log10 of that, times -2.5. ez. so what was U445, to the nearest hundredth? 0.21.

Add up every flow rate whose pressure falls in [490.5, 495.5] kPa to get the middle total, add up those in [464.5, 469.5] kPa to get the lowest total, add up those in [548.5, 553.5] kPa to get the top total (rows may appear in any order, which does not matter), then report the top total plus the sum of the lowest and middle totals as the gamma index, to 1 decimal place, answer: 33.9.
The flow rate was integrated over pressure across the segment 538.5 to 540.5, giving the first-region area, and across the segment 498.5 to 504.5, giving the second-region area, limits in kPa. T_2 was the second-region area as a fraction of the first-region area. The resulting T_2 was 3.0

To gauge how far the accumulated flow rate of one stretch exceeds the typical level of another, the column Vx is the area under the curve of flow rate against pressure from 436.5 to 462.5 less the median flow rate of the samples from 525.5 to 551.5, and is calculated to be 70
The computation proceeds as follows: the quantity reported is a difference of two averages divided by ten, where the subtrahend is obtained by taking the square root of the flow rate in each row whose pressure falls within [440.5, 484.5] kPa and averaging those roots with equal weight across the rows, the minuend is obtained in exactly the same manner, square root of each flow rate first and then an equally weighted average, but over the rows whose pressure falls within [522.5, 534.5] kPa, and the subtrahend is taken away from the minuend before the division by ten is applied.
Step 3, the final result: -0.014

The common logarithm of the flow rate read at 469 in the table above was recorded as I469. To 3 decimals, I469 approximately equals 0.371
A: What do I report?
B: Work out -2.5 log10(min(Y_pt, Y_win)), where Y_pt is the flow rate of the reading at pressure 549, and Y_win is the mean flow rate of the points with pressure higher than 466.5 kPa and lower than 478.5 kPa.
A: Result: -0.841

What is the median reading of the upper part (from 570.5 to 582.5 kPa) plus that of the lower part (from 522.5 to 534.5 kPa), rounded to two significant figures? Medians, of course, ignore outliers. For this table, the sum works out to 4.2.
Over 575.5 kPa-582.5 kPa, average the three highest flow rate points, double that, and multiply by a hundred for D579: 424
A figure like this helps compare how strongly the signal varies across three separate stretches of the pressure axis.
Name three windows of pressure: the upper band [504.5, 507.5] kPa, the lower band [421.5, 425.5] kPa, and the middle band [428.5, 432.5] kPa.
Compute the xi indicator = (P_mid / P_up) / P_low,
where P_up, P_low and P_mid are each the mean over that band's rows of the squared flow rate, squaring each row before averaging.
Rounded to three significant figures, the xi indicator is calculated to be 0.210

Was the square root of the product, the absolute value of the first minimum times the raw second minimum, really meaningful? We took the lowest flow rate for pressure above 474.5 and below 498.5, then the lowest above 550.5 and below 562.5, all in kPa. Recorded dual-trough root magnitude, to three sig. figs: 2.10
